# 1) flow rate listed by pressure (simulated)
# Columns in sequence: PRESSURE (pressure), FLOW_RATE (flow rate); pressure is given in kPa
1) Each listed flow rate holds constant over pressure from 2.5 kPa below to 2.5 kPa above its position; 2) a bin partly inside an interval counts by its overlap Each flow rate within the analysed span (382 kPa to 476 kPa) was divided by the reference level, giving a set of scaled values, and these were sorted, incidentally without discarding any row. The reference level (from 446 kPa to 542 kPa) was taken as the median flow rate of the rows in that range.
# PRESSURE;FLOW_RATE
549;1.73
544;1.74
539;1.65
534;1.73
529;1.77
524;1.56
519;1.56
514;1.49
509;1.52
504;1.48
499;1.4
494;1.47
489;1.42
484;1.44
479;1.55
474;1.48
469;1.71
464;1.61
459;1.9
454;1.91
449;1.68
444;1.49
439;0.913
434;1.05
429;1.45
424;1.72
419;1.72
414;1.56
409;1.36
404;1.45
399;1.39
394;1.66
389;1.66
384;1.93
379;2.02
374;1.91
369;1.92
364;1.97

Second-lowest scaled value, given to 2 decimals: 0.67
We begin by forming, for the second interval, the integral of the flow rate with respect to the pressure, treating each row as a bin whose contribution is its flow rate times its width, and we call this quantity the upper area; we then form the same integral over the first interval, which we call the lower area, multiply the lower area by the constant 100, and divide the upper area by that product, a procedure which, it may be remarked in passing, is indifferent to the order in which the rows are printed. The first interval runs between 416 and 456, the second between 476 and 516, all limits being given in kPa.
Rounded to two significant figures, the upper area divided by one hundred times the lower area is 0.0099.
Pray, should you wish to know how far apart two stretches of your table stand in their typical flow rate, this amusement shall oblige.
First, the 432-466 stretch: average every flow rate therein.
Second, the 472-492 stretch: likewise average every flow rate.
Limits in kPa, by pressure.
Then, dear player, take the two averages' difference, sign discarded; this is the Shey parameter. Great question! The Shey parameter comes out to 0.0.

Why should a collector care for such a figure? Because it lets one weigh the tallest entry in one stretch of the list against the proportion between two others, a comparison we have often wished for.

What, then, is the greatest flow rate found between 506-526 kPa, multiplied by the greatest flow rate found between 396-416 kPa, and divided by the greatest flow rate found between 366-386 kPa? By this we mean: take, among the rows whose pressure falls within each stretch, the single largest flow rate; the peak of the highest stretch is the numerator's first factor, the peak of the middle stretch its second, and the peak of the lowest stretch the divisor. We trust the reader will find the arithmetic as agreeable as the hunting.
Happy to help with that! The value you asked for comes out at 1.2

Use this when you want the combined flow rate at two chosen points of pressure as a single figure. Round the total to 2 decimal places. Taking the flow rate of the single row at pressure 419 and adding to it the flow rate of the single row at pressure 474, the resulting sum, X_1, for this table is 3.20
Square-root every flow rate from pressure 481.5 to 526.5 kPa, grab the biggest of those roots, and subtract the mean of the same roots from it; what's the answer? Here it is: 0.032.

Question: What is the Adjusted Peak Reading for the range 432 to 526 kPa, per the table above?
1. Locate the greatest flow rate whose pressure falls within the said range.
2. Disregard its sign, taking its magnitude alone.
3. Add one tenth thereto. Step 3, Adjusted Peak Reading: 2.01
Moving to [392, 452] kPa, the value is 1.82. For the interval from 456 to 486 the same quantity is 2.00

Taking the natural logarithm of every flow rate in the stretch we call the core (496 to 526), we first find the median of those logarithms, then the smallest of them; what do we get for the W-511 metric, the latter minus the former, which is -0.072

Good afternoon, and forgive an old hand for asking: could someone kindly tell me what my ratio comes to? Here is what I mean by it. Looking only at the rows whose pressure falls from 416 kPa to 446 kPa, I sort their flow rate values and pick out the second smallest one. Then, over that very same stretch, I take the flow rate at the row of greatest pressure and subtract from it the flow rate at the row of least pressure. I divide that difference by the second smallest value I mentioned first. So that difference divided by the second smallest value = -0.22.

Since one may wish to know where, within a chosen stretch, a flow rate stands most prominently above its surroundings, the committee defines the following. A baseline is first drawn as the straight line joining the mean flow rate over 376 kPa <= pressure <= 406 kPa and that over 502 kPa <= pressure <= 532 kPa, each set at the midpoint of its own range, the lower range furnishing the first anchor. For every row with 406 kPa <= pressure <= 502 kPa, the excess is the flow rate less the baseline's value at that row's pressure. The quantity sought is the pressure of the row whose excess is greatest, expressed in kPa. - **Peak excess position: 454 kPa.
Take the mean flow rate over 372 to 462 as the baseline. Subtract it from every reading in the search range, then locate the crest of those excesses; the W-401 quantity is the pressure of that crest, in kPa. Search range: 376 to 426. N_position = 379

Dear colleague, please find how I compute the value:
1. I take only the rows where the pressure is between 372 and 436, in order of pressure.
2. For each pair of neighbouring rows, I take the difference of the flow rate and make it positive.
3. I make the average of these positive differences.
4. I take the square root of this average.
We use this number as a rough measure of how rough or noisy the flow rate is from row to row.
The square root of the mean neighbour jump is 0.40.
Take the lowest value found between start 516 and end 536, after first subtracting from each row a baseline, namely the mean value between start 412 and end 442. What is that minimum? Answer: 0.16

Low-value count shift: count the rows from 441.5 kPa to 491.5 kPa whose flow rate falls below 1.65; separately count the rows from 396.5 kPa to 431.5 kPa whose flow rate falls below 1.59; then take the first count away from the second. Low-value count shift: -1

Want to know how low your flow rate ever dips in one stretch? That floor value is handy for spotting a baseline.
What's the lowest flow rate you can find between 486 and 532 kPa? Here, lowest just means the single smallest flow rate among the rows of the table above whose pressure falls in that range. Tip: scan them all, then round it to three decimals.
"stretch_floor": 1.400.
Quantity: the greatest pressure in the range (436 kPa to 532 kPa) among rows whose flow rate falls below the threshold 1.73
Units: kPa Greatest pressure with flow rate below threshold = 524 kPa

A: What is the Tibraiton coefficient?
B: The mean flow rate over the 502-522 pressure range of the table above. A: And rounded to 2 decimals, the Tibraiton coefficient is 1.51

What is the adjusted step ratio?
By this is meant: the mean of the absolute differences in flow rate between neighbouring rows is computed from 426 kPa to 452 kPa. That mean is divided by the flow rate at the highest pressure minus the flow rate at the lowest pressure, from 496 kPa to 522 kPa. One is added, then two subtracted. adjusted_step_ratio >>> 1.0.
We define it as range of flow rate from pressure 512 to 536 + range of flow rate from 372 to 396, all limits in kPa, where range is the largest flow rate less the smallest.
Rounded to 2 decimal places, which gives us 0.64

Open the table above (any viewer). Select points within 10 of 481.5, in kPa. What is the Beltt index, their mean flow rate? 1.47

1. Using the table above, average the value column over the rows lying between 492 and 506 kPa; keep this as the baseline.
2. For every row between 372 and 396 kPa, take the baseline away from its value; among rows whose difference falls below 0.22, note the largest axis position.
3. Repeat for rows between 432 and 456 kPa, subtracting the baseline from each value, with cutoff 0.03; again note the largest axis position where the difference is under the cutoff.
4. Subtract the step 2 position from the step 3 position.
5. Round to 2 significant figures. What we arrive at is 45 kPa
